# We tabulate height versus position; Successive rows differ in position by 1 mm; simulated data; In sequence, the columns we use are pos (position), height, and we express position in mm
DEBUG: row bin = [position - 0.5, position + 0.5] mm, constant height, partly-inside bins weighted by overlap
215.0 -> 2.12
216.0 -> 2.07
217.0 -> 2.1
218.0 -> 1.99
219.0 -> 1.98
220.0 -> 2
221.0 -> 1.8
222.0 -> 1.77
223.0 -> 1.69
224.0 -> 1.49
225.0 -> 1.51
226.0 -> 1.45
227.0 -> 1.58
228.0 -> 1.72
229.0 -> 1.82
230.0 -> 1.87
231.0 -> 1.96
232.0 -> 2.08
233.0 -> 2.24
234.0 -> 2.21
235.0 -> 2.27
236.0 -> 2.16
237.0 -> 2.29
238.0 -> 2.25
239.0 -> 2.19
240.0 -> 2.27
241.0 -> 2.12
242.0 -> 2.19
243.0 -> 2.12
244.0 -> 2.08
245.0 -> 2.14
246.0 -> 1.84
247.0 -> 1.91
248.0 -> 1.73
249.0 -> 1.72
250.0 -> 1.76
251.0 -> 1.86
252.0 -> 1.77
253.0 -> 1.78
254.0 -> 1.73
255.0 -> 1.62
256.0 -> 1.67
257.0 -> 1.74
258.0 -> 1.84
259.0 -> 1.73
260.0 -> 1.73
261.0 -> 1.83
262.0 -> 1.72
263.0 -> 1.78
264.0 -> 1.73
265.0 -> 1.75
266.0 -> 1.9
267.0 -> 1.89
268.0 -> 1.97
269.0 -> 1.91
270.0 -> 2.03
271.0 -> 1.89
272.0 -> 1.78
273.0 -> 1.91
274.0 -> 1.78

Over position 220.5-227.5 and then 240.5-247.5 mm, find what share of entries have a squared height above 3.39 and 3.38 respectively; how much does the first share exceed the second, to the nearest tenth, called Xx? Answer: -1.0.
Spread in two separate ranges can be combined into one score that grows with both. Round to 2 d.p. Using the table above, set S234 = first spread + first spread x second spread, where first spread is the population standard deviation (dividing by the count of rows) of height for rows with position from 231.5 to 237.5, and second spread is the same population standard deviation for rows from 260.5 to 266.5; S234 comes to 0.08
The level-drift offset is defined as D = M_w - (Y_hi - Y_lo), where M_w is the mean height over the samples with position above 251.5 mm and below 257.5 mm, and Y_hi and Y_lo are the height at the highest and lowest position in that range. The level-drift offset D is 1.75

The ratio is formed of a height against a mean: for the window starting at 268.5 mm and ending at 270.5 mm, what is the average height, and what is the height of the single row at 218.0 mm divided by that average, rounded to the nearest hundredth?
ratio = 1.01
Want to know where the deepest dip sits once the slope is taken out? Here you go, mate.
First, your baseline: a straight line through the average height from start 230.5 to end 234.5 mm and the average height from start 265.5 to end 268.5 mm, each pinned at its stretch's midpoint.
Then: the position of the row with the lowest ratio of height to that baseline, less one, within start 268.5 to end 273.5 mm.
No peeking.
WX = 272.0 mm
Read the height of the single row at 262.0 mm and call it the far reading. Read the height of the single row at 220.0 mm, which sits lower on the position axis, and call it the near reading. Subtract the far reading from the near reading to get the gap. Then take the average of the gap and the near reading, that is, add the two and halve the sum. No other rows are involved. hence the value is 1.14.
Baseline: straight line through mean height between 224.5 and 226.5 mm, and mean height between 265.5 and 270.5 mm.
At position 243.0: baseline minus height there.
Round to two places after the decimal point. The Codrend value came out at -0.45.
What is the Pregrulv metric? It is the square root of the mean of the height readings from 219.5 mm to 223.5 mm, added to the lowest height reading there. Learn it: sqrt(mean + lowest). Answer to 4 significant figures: 1.872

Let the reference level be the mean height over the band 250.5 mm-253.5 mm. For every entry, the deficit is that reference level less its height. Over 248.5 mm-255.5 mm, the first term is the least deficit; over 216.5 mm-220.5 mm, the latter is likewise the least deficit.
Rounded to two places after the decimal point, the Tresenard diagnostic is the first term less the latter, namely 0.24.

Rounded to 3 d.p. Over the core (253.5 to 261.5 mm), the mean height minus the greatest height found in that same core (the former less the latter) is -0.104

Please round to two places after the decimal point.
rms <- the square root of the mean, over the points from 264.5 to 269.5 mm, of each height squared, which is 1.89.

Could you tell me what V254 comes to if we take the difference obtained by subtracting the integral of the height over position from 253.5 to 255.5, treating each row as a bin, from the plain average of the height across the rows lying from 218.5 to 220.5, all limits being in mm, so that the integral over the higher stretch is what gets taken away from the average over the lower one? -1.36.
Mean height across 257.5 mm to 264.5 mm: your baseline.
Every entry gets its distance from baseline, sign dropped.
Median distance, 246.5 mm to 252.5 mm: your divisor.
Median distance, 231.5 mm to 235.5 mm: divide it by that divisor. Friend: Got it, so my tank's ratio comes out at 11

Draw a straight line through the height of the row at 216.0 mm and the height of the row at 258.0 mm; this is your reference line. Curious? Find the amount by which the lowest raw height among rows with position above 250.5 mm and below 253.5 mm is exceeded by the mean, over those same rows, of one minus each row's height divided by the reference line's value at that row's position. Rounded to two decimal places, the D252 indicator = -1.73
